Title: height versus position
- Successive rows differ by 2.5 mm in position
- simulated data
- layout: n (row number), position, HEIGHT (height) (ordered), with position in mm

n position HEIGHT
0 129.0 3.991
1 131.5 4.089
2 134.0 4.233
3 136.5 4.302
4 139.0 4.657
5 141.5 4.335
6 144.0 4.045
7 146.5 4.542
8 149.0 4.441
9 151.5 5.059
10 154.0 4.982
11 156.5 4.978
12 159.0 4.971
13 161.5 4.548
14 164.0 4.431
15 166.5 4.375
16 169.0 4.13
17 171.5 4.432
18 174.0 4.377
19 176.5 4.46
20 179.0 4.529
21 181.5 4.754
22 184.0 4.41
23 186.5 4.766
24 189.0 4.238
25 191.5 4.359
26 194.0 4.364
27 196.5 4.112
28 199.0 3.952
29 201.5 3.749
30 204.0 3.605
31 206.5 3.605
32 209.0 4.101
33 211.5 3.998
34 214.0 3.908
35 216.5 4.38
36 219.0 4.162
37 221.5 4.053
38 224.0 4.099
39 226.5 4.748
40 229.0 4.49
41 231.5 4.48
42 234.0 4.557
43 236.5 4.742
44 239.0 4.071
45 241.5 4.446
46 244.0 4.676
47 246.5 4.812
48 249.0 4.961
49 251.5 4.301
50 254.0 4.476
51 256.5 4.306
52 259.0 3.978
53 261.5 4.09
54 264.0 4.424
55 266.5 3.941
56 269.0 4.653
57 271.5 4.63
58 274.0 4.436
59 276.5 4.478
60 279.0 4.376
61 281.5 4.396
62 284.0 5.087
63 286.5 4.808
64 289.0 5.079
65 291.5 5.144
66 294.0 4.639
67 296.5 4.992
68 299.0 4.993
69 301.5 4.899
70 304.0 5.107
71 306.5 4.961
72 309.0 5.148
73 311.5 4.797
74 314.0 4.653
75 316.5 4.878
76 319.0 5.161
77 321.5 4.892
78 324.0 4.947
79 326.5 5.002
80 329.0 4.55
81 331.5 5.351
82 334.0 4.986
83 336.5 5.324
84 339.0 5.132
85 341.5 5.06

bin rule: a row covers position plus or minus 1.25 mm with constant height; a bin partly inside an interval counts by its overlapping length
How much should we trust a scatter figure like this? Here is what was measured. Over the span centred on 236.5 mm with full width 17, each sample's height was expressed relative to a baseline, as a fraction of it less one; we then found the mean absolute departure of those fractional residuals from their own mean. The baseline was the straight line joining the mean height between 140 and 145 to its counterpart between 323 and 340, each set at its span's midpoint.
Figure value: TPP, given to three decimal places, 0.031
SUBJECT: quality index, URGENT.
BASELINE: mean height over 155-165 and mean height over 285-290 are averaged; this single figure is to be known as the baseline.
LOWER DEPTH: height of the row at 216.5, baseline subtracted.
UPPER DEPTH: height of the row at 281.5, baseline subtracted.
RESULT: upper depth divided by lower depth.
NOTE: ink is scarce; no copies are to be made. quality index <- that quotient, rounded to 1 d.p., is 1.0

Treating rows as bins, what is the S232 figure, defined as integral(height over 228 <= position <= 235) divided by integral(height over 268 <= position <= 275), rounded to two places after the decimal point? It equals 0.99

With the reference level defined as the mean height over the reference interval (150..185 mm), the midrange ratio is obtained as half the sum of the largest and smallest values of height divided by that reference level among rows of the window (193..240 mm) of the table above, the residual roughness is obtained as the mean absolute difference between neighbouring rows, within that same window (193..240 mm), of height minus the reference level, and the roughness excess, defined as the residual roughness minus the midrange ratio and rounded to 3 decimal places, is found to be -0.677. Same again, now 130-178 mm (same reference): -0.780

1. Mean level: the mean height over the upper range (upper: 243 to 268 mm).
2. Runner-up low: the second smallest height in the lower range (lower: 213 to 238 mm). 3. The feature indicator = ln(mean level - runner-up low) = -1.1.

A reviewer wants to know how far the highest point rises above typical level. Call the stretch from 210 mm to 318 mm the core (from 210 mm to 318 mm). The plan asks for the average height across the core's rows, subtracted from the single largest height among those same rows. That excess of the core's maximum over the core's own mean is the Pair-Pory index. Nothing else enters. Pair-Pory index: 0.58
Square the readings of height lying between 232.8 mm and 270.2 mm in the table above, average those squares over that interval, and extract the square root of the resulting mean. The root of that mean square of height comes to 4.44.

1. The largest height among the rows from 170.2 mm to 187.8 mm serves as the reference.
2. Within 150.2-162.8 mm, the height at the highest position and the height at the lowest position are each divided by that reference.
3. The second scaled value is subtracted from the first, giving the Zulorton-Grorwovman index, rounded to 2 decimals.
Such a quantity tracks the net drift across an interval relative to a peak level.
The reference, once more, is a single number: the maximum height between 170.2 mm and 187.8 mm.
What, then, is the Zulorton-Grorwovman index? -0.11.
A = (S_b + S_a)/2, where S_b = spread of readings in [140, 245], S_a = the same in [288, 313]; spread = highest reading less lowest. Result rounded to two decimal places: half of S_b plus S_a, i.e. 0.98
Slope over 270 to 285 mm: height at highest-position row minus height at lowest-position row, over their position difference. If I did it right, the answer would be 0.037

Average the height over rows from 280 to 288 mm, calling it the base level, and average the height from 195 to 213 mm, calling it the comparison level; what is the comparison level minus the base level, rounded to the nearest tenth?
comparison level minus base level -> -0.9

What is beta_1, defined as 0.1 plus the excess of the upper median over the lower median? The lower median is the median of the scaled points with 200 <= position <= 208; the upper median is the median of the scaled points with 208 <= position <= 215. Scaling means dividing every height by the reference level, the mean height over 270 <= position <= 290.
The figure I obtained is 0.18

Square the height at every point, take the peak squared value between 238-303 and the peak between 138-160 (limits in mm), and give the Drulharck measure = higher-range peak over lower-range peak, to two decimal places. 1.03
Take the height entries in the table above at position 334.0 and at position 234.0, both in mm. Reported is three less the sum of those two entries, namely -6.5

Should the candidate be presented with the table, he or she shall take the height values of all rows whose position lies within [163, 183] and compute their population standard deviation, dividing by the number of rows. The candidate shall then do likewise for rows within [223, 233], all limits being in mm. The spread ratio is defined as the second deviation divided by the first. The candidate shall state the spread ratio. 1.4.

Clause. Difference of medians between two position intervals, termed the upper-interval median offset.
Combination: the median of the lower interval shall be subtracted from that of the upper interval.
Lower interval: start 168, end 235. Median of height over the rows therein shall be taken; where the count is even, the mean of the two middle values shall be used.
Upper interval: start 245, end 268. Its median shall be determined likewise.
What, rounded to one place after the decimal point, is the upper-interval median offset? -0.1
